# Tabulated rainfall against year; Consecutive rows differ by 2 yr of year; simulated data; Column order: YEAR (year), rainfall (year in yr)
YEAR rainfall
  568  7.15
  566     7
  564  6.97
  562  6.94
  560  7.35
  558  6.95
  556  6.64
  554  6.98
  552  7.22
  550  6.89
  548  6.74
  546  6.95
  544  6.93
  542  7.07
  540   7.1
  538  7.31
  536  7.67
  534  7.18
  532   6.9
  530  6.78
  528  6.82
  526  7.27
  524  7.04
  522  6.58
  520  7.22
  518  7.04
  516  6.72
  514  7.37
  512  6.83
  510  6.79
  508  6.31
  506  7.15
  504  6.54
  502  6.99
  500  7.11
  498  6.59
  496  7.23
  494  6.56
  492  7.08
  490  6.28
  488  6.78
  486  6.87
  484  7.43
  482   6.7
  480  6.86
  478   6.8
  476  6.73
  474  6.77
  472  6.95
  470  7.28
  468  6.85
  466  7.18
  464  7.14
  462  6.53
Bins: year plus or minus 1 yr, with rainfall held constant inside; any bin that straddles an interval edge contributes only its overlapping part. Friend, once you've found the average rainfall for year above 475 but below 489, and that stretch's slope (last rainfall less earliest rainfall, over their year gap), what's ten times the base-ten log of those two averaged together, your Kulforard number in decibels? 5.37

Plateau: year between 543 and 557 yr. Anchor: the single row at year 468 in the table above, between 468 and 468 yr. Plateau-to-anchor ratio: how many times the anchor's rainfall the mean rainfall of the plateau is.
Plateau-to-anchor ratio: 1.01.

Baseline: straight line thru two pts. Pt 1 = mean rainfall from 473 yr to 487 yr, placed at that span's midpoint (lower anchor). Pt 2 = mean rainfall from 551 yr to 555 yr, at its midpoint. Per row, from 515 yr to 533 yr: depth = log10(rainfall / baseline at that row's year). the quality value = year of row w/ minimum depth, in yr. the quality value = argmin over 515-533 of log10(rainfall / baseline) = 522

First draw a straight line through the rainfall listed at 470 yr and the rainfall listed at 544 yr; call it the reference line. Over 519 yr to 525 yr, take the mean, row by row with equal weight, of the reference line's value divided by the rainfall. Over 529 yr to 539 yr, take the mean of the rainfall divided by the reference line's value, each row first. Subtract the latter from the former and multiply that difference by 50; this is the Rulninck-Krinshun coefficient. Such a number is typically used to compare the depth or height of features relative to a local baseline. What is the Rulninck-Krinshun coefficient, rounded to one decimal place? -0.7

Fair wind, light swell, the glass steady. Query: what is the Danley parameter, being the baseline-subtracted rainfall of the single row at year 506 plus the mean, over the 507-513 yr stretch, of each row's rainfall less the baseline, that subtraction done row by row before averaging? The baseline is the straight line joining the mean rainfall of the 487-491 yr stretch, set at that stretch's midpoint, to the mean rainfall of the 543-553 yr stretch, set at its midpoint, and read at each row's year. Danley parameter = 0.47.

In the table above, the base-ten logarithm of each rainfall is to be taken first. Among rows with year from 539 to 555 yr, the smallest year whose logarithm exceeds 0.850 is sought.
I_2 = 540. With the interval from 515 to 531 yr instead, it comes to 520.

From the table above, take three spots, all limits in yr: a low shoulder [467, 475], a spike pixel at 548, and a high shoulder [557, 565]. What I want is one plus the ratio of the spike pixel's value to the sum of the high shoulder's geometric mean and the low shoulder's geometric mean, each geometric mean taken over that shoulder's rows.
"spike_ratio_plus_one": 1.481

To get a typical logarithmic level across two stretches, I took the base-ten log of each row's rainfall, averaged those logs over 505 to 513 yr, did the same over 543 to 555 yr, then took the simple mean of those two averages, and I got 0.836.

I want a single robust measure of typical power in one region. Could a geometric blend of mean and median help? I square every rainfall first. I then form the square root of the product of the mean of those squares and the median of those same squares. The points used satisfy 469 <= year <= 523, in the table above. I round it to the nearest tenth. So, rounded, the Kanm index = 47.0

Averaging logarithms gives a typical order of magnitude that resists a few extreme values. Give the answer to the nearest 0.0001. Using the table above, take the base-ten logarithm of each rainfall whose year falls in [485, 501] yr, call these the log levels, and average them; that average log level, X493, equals 0.8329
